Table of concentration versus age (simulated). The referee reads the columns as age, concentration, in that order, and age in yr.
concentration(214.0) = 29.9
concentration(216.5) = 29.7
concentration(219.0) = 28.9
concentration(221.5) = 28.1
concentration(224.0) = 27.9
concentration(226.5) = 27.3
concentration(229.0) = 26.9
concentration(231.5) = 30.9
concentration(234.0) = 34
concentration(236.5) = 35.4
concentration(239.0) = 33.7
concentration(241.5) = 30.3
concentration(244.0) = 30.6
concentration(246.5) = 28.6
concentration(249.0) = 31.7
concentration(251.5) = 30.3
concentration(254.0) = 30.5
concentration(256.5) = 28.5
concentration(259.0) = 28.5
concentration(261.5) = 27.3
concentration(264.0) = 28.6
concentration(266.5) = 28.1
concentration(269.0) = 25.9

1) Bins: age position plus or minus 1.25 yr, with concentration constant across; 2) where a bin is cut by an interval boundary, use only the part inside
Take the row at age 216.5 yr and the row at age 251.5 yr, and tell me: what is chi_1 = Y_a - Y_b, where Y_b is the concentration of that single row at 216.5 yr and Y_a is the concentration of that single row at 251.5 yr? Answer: 1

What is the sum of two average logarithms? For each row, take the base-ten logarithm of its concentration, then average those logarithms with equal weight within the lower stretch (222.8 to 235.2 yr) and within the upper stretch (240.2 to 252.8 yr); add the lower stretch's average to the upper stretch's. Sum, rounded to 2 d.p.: 2.95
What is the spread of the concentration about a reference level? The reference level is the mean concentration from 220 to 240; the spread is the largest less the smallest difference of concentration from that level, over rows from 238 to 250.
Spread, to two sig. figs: 5.1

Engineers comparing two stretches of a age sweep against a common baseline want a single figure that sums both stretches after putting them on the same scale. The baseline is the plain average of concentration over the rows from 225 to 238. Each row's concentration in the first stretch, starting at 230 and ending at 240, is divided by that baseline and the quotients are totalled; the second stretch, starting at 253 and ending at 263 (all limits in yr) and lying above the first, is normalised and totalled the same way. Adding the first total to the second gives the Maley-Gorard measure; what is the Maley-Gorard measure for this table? 8.05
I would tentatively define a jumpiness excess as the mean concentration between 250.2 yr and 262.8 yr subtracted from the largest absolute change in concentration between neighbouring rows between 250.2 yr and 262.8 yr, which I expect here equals -27.0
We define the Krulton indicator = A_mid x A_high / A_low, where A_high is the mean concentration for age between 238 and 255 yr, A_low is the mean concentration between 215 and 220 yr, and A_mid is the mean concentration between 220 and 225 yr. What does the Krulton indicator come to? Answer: 29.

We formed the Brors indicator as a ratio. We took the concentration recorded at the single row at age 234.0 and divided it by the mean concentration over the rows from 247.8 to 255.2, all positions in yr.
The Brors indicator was 1.103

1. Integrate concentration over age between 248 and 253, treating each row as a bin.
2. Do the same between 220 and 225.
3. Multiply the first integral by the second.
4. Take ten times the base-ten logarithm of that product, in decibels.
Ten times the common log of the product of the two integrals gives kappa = 43.36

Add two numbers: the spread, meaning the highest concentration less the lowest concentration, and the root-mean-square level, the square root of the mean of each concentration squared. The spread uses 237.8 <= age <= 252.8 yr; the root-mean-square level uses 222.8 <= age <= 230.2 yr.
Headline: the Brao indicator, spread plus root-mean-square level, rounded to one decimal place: 32.5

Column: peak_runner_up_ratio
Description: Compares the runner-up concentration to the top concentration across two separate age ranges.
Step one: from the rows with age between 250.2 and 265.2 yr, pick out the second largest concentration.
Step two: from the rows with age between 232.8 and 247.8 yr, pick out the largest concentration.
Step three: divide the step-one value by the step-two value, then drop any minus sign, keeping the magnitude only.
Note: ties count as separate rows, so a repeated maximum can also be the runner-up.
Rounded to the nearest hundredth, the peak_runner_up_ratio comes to 0.86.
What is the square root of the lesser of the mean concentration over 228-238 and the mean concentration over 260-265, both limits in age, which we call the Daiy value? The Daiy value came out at 5.29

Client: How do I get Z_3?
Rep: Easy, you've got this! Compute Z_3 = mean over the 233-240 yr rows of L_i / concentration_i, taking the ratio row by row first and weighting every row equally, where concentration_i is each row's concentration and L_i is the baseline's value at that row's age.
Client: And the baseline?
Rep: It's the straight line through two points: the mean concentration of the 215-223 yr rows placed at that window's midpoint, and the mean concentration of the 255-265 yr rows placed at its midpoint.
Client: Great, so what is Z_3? 0.83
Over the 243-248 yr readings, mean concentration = 30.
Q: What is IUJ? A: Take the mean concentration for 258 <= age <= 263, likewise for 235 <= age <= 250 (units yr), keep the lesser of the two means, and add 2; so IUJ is 29.9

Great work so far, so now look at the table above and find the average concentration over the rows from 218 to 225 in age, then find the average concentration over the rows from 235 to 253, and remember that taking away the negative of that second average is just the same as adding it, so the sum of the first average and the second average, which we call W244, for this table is 59.8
